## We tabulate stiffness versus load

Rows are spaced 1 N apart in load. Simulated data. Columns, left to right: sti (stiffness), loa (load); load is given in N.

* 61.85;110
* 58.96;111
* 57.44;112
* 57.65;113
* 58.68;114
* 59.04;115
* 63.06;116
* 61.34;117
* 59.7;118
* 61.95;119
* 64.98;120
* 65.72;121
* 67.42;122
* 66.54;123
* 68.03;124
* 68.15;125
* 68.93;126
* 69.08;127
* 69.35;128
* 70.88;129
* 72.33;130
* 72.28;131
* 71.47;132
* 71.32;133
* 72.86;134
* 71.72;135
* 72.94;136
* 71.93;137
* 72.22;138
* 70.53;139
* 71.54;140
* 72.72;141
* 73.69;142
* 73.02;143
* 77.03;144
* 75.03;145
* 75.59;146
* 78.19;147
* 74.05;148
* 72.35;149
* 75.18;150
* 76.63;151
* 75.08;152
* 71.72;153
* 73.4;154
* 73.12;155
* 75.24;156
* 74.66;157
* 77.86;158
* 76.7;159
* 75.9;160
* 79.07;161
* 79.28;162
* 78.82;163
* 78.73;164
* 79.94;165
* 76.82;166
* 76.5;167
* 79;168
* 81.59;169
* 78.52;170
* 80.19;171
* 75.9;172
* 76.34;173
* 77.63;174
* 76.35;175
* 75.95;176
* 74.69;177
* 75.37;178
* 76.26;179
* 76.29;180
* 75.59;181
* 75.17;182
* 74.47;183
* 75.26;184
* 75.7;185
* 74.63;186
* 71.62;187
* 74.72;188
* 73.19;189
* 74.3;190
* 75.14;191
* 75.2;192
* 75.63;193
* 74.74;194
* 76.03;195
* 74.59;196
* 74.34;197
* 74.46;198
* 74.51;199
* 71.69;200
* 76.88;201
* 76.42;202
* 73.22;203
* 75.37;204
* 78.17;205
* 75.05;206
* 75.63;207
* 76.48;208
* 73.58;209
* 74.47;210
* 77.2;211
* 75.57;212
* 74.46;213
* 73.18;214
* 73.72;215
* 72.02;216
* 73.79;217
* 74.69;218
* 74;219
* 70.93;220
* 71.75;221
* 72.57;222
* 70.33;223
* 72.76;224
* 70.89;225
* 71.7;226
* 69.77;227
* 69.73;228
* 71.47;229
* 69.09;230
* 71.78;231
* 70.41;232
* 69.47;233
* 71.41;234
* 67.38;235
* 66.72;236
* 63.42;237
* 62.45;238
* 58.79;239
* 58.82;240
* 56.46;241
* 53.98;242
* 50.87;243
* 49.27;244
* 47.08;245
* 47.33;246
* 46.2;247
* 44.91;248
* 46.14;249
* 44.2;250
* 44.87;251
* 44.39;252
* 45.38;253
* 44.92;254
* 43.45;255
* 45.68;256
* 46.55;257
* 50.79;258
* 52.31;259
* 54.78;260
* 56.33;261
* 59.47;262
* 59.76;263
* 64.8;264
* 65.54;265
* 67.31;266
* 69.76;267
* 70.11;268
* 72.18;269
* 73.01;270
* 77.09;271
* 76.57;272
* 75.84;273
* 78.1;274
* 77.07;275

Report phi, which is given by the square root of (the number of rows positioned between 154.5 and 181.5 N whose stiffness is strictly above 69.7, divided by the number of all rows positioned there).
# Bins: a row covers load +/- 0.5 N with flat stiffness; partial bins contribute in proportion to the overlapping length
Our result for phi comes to 1.00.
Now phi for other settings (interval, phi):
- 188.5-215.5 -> 1.00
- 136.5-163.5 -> 1.00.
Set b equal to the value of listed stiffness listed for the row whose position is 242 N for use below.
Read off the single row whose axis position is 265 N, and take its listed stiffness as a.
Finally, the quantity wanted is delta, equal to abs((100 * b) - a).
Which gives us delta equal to 5332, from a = 65.54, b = 53.98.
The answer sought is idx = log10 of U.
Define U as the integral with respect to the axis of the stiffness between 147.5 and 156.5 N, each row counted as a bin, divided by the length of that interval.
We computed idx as 1.870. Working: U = 74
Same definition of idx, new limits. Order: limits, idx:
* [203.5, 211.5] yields 1.879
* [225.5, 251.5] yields 1.774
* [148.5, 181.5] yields 1.884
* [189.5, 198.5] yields 1.875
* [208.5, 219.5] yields 1.871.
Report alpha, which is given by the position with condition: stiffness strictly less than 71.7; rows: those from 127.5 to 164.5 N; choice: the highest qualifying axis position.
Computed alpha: 140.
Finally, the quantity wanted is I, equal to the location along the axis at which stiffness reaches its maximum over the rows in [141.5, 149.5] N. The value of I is 147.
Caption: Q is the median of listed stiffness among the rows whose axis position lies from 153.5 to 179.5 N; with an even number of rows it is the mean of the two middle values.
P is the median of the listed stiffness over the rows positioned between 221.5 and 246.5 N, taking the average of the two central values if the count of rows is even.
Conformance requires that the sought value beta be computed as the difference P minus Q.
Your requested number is -7.5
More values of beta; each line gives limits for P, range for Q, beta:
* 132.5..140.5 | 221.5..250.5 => 5.1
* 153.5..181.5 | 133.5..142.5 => 4.2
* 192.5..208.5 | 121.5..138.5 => 3.9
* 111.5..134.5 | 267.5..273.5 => -7.0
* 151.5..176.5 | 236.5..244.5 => 19.1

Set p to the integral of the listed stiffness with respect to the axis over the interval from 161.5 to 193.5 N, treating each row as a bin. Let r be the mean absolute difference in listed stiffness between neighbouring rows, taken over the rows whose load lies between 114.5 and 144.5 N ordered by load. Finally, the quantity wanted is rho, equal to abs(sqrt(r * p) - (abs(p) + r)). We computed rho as 2390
